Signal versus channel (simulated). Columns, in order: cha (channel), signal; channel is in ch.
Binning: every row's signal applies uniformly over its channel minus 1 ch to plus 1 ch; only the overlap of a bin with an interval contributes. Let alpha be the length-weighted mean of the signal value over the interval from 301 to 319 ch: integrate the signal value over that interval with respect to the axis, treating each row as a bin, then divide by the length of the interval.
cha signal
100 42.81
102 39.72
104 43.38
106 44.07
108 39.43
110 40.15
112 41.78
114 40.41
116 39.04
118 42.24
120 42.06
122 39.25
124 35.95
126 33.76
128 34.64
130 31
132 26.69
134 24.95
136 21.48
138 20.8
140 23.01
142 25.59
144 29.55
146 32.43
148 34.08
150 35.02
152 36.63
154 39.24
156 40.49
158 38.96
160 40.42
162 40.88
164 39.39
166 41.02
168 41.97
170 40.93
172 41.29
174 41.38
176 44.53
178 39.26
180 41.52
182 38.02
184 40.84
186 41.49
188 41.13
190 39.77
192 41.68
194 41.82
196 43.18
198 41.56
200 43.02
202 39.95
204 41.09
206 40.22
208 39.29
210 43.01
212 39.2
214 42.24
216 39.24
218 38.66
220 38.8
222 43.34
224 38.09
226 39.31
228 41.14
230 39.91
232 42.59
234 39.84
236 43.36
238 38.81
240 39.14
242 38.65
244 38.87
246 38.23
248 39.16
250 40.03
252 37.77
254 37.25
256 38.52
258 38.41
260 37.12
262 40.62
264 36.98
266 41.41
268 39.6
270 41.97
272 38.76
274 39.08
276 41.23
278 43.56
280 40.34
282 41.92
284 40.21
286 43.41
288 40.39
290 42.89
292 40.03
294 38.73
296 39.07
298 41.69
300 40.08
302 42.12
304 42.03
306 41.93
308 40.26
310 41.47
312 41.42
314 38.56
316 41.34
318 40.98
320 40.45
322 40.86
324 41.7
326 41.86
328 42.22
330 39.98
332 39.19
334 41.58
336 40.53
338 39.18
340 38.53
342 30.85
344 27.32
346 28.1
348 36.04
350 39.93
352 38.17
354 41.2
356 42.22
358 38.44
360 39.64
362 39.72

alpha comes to 41.1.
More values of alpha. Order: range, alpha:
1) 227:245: 40.3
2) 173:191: 40.9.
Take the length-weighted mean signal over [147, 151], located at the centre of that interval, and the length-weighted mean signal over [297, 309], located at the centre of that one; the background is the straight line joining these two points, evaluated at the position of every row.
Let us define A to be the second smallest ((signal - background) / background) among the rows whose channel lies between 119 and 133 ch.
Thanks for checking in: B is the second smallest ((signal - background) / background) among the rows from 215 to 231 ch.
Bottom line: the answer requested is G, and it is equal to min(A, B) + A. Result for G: -0.16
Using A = -0.08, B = 0.03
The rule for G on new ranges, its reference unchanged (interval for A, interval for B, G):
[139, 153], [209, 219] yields -0.51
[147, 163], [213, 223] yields 0.02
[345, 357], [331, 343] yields -0.34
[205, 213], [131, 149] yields -0.31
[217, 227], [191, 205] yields 0.06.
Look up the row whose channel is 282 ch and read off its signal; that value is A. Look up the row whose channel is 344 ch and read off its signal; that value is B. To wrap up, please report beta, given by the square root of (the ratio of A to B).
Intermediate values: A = 41.92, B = 27.32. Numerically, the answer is 1.24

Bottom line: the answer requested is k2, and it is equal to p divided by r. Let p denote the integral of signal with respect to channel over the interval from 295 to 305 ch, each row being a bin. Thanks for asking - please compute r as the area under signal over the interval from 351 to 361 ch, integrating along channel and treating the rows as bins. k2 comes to 1.03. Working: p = 410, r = 399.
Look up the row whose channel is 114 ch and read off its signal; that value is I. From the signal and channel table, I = 40.41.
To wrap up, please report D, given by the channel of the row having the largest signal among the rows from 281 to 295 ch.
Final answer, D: 286 ch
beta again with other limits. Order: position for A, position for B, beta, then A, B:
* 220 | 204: 0.97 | 38.8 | 41.09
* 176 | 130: 1.20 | 44.53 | 31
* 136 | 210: 0.71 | 21.48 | 43.01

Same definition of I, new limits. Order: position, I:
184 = 40.84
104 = 43.38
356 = 42.22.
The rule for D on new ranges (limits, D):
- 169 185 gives 176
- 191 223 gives 222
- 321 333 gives 328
